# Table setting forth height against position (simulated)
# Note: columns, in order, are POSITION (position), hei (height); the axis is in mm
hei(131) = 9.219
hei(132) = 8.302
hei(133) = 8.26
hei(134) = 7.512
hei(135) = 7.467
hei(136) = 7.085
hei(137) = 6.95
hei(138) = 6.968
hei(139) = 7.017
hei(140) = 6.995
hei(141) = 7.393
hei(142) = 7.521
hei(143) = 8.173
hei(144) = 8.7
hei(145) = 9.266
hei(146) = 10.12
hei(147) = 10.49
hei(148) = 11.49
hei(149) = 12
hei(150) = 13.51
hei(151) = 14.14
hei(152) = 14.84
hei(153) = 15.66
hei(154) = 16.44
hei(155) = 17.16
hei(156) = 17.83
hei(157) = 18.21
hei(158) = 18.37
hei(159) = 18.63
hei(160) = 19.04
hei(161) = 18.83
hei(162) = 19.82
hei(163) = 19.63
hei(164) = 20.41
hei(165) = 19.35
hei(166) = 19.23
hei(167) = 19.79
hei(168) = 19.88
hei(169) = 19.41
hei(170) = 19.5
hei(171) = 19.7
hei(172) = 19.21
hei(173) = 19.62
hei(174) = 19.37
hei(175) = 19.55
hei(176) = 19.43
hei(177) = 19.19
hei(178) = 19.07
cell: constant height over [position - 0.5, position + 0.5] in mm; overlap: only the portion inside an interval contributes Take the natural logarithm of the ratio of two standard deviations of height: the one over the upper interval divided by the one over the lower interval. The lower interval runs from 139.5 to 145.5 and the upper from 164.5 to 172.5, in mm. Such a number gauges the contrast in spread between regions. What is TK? -1.2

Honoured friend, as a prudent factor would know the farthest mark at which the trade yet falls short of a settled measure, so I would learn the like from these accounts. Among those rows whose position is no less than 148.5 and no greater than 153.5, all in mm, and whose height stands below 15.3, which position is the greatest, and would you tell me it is 152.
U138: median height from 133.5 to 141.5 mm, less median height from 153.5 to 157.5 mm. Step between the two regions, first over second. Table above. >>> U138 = -10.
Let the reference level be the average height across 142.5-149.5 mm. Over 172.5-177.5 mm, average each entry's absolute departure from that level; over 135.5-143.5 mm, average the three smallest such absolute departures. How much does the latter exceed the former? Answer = -7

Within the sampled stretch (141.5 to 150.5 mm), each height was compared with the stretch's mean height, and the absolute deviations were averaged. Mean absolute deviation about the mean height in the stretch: 1.5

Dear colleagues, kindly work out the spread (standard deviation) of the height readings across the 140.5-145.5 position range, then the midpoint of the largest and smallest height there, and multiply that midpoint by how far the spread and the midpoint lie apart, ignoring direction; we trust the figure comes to 63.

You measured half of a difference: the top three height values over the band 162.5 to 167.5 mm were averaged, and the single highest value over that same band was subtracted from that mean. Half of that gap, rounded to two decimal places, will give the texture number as -0.23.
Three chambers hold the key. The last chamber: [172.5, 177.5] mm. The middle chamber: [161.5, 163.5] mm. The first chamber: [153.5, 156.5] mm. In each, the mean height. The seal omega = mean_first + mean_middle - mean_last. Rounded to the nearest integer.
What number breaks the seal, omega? 17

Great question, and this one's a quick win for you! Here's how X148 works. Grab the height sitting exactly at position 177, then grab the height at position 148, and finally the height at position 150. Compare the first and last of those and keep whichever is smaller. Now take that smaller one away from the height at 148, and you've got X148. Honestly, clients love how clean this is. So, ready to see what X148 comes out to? -2.0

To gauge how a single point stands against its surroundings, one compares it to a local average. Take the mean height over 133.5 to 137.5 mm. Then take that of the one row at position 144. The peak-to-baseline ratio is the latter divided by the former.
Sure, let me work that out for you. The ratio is 1.2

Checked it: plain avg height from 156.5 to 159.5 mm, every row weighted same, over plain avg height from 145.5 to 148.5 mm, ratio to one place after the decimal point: 1.7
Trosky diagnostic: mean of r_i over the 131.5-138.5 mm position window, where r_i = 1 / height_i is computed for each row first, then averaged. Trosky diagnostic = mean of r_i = 0.134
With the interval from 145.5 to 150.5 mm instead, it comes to 0.088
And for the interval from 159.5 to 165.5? 0.051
